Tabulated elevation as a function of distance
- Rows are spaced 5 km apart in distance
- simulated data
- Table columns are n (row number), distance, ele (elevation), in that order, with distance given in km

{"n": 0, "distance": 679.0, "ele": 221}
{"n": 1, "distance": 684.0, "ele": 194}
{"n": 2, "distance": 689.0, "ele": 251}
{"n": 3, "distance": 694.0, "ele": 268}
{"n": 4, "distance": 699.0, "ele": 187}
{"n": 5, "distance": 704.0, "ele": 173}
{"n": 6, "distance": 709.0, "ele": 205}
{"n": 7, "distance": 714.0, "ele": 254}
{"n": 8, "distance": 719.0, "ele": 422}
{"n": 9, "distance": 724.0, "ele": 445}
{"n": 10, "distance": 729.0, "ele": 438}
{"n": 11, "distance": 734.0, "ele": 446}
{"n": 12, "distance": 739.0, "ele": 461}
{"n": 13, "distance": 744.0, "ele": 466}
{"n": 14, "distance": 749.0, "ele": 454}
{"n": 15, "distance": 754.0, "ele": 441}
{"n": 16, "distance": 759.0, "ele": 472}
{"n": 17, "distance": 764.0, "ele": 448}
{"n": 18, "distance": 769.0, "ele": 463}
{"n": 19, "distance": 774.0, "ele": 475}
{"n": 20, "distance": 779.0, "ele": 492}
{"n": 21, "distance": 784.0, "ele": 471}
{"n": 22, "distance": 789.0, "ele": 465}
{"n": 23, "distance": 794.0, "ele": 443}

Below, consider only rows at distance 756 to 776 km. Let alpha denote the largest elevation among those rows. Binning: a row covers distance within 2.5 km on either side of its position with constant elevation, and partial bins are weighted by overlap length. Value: 475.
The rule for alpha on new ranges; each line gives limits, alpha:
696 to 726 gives 445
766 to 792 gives 492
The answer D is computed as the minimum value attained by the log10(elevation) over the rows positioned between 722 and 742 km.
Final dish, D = 2.64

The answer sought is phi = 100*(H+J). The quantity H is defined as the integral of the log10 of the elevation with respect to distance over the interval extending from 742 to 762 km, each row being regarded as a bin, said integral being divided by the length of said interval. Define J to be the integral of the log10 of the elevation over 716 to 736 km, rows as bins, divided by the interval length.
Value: 530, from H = 2.66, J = 2.64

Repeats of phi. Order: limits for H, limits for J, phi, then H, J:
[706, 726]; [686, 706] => 482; 2.49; 2.34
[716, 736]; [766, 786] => 531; 2.64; 2.68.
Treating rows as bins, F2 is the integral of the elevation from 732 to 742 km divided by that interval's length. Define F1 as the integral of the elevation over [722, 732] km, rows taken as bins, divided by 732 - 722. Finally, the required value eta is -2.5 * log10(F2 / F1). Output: 0.0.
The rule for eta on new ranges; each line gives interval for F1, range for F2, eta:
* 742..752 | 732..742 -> 0.0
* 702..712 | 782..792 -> -1.0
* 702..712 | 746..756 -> -0.9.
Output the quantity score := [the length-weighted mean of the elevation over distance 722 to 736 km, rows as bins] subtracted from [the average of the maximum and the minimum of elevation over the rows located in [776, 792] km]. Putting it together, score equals 36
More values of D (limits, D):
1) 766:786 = 2.67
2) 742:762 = 2.64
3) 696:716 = 2.24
